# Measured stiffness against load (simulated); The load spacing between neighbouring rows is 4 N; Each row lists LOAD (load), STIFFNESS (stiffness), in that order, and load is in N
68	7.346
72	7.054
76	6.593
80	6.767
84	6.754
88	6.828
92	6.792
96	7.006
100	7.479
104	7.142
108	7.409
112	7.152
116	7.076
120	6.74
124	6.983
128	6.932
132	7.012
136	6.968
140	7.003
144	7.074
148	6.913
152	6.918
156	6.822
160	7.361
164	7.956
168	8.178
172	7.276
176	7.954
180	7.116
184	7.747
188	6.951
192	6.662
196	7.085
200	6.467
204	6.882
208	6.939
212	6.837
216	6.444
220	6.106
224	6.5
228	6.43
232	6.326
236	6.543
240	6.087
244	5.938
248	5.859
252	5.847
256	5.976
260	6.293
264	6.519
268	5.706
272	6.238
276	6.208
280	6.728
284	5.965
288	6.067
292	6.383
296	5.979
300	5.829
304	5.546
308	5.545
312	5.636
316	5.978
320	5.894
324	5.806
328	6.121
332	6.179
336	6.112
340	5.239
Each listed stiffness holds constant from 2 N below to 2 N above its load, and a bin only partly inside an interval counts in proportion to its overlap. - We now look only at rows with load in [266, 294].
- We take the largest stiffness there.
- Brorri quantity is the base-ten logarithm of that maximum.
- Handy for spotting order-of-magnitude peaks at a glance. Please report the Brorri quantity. 0.83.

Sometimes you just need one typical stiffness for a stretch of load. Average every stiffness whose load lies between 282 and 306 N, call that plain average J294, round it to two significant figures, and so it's 6.0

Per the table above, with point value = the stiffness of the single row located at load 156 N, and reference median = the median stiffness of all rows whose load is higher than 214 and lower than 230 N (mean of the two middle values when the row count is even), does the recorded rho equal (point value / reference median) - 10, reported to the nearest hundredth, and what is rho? -8.94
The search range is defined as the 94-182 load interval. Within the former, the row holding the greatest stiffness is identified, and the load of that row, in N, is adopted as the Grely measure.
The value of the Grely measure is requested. 168 N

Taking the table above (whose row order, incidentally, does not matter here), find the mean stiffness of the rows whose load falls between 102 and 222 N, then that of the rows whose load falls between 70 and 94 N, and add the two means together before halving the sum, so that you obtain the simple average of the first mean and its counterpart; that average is 6.93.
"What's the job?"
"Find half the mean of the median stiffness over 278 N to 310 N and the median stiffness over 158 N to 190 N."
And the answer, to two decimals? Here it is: 3.38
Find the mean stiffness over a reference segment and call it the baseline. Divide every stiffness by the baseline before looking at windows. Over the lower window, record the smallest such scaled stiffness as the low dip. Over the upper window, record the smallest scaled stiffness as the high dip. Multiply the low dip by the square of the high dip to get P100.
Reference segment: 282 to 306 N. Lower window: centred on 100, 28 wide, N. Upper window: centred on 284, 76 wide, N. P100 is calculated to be 0.99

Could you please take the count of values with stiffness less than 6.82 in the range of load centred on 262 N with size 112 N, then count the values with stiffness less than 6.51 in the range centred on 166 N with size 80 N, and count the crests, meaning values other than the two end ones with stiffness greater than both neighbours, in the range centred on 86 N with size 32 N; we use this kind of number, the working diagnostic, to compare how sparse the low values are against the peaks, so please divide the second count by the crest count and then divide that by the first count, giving 0.02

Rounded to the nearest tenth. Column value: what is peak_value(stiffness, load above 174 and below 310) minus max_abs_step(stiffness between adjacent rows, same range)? 7.1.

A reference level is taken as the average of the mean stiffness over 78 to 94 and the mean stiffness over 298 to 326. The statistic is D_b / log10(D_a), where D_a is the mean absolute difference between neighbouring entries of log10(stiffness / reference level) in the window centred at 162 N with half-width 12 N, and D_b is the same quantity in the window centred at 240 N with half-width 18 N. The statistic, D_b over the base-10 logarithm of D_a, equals -0.007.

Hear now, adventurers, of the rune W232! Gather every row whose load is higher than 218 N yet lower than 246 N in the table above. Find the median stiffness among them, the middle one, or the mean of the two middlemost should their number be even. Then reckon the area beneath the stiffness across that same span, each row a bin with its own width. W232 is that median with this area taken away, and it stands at -169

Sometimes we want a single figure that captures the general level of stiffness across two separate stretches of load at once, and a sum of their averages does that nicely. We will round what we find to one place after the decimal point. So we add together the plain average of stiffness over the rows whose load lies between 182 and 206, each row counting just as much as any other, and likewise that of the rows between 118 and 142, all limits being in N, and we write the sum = 13.9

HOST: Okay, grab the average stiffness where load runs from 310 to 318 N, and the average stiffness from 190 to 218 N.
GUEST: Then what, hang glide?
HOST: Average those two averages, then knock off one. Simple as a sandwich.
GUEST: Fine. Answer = 5.3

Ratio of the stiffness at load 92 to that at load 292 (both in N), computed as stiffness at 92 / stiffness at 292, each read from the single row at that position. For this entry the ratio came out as 1.06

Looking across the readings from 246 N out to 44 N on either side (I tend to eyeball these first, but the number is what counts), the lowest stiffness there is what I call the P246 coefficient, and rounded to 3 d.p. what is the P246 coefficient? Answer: 5.706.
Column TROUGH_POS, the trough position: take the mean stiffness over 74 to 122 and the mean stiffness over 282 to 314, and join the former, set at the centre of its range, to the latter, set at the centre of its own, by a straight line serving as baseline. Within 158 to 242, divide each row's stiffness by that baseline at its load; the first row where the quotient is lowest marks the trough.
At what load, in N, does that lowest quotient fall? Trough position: 220 N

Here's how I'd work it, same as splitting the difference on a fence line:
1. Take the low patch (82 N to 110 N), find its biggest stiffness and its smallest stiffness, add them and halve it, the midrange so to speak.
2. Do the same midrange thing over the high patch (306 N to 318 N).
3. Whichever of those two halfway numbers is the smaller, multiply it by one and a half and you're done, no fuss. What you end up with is 8.6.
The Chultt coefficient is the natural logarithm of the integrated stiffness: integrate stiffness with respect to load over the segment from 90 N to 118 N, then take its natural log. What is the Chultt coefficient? 5.3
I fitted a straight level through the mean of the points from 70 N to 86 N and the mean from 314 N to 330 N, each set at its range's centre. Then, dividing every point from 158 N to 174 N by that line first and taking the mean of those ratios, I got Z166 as 1.19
